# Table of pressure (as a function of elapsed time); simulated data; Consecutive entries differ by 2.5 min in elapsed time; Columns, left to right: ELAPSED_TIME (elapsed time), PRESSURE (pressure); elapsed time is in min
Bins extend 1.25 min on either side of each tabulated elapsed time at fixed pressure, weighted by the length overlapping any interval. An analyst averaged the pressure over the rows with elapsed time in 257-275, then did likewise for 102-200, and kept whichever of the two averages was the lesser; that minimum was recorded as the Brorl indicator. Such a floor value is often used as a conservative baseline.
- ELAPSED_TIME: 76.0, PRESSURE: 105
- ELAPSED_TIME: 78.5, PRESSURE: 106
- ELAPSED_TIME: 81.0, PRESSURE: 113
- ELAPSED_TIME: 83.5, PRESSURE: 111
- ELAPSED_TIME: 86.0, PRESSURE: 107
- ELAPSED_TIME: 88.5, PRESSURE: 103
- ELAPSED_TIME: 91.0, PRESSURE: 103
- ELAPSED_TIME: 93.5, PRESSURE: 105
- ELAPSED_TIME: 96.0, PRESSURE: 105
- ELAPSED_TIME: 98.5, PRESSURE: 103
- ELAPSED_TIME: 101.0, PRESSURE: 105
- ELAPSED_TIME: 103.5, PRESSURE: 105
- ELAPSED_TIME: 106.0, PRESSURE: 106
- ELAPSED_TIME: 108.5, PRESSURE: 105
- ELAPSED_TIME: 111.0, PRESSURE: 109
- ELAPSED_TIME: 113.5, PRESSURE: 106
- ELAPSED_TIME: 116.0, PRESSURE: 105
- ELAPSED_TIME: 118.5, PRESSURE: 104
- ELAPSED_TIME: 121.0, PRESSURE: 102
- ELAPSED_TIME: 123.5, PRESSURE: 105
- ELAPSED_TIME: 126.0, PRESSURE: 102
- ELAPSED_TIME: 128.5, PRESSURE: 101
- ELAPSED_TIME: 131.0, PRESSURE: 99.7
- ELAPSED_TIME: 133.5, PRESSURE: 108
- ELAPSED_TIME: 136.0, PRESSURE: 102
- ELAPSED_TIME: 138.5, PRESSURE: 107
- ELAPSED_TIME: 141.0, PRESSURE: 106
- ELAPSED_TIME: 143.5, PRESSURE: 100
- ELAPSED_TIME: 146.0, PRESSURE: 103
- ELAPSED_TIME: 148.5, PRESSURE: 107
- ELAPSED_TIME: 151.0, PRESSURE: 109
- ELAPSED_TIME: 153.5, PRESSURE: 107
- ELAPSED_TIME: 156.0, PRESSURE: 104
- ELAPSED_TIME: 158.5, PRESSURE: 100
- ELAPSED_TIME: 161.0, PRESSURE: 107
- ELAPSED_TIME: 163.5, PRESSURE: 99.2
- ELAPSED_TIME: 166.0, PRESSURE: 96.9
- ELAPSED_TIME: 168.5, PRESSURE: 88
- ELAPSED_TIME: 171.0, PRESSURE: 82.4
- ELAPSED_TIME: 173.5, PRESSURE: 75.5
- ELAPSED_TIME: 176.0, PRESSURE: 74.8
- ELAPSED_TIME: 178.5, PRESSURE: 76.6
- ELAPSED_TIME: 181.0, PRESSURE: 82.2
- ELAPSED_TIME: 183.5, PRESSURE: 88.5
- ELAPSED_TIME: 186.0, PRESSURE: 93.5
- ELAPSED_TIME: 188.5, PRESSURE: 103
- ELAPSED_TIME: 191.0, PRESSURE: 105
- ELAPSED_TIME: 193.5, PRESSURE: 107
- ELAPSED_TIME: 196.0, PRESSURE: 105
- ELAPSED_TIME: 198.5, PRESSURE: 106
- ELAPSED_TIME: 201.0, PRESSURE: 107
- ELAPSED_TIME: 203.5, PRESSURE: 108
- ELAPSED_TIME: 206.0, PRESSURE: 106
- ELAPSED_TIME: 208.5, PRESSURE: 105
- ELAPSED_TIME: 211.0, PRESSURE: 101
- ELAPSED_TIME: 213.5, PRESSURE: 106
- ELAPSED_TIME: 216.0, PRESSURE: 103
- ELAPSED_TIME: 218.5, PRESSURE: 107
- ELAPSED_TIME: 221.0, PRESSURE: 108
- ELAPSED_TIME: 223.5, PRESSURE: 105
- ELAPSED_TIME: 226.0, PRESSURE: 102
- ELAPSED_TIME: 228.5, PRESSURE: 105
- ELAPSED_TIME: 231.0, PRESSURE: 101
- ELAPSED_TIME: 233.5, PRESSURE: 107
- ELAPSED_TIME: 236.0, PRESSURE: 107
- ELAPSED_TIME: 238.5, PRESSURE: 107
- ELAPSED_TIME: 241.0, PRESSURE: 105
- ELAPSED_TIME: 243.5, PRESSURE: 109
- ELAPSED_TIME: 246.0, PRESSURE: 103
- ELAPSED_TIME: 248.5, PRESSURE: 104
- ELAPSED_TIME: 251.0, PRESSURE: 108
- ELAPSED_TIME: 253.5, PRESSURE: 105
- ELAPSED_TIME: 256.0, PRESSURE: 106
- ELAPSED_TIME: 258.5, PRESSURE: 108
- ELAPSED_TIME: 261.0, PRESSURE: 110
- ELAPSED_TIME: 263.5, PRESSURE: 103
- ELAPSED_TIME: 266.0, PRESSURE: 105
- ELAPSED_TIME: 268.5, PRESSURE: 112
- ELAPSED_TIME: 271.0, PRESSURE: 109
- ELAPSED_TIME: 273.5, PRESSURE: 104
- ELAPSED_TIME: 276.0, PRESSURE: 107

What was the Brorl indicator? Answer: 100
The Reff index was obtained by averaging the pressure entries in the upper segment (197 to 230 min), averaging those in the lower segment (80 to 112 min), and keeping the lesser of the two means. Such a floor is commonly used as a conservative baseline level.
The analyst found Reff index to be 105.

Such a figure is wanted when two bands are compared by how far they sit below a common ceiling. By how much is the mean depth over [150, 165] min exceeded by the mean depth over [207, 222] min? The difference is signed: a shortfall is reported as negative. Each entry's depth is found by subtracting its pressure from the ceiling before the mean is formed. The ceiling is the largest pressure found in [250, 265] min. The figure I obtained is -1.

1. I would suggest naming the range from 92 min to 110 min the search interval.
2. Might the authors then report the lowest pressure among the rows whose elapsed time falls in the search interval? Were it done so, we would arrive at 103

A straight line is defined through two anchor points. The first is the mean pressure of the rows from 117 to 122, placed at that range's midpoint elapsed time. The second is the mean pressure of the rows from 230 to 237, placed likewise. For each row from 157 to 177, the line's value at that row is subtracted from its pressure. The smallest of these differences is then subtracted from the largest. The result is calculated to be 32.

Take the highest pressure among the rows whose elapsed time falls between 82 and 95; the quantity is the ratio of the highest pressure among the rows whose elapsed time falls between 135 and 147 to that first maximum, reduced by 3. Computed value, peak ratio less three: -2.04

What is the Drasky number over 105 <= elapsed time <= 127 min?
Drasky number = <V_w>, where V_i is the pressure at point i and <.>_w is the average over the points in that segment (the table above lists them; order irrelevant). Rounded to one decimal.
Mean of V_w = 104.9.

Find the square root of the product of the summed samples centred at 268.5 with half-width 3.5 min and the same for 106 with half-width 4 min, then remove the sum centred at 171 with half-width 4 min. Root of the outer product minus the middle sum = 75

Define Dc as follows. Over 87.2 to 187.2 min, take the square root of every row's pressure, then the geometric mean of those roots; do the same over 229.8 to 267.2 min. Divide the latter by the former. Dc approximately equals 1.03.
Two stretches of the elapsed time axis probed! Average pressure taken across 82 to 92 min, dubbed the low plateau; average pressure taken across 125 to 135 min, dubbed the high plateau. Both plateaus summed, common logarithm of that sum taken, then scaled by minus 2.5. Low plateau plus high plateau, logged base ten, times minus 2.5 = -5.80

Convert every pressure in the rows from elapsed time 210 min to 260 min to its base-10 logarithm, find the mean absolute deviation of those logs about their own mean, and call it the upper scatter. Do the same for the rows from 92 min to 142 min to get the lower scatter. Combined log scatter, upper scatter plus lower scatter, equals 0.0156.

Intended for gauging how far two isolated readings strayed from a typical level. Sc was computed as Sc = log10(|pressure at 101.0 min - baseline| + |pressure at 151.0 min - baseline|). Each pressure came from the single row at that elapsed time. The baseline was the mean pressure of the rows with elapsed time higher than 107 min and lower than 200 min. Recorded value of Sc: 1.17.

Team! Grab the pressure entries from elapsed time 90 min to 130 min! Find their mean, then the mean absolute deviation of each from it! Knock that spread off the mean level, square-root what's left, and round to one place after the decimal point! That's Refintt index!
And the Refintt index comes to 10.1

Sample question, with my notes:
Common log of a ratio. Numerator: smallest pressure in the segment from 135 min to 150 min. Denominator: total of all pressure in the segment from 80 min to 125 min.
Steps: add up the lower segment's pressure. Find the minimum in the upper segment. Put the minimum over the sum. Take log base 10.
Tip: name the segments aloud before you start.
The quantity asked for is -1.3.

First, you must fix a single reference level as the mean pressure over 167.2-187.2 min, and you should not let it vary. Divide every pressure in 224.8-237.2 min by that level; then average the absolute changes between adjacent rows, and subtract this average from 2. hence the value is 1.96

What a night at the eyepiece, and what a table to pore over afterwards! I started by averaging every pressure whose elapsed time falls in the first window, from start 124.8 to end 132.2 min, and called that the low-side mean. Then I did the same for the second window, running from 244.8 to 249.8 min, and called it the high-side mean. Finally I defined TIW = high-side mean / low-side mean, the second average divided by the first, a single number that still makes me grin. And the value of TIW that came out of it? 1.03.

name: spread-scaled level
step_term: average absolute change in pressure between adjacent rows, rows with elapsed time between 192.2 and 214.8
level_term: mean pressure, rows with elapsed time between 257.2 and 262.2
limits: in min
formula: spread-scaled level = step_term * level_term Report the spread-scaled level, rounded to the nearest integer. 232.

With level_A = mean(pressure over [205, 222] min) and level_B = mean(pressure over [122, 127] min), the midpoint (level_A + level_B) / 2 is 104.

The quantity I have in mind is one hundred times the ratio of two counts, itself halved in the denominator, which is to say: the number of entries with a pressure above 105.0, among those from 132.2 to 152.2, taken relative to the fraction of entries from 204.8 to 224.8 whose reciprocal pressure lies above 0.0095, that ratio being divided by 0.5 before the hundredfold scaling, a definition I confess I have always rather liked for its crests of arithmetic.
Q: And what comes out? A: 2000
